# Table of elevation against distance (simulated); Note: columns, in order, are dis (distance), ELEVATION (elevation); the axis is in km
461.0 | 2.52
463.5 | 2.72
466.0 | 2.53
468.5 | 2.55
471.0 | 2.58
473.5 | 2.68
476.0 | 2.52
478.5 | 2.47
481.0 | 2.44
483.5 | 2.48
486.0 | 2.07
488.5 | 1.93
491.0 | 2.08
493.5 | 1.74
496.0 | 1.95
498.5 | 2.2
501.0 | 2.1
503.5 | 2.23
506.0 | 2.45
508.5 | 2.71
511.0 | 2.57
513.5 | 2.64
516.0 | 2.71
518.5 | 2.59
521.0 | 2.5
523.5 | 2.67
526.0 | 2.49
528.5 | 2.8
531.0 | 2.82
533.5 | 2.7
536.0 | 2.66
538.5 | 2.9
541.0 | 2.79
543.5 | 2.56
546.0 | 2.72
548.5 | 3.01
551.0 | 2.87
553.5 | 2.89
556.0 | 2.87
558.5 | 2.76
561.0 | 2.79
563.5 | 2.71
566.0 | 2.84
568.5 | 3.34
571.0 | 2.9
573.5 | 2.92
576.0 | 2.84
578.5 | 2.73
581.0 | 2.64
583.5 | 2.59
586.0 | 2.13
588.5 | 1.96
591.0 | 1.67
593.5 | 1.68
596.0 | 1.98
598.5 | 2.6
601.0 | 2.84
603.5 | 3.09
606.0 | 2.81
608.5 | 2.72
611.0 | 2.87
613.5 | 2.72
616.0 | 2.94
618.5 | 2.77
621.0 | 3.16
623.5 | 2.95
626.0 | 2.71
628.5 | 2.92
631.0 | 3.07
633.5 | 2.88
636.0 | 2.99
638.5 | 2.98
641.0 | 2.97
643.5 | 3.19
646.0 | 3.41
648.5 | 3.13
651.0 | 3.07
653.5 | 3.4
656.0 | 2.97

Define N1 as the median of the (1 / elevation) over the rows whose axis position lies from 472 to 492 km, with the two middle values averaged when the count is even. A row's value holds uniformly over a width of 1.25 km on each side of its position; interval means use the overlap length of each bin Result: 0.407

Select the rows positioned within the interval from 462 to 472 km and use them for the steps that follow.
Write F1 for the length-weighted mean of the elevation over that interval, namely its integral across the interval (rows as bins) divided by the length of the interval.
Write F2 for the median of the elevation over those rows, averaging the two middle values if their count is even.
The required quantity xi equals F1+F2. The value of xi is 5.16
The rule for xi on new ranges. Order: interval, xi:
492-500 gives 3.92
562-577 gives 5.79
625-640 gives 5.88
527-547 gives 5.50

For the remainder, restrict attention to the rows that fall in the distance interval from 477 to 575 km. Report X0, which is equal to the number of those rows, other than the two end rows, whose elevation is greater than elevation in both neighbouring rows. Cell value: 12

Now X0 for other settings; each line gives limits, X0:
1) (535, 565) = 4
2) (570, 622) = 4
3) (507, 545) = 4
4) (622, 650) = 3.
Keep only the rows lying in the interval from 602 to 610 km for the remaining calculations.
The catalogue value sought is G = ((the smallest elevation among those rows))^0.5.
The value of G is 1.65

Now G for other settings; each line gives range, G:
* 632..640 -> 1.70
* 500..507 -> 1.45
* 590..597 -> 1.29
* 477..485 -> 1.56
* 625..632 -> 1.65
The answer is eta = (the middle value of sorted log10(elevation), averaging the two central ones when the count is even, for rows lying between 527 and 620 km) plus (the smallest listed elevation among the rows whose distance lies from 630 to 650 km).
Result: 3.33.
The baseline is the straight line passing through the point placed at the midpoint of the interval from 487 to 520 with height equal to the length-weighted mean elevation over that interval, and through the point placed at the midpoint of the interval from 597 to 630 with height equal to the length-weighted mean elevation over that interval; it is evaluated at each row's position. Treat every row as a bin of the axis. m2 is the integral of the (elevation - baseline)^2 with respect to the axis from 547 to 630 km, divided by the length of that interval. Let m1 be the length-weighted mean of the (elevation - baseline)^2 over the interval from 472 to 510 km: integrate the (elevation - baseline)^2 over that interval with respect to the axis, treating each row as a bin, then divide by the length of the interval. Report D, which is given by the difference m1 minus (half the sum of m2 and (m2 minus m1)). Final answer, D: -0.03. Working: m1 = 0.09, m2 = 0.17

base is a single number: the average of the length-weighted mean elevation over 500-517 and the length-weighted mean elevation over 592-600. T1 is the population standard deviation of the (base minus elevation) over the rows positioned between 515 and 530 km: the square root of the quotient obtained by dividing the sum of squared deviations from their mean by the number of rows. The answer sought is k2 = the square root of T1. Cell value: 0.334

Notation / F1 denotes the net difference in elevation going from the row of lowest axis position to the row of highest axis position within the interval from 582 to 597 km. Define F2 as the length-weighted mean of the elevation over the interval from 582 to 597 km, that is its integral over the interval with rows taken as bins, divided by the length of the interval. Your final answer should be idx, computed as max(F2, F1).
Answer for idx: 2.01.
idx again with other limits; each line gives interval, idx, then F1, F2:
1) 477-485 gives 2.45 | 0.01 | 2.5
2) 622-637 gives 2.92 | 0.04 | 2.9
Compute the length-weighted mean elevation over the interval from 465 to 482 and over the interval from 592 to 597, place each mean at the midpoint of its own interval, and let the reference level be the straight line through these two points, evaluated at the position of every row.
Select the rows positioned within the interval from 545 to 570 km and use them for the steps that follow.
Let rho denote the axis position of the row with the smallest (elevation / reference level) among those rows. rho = 546.0 km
